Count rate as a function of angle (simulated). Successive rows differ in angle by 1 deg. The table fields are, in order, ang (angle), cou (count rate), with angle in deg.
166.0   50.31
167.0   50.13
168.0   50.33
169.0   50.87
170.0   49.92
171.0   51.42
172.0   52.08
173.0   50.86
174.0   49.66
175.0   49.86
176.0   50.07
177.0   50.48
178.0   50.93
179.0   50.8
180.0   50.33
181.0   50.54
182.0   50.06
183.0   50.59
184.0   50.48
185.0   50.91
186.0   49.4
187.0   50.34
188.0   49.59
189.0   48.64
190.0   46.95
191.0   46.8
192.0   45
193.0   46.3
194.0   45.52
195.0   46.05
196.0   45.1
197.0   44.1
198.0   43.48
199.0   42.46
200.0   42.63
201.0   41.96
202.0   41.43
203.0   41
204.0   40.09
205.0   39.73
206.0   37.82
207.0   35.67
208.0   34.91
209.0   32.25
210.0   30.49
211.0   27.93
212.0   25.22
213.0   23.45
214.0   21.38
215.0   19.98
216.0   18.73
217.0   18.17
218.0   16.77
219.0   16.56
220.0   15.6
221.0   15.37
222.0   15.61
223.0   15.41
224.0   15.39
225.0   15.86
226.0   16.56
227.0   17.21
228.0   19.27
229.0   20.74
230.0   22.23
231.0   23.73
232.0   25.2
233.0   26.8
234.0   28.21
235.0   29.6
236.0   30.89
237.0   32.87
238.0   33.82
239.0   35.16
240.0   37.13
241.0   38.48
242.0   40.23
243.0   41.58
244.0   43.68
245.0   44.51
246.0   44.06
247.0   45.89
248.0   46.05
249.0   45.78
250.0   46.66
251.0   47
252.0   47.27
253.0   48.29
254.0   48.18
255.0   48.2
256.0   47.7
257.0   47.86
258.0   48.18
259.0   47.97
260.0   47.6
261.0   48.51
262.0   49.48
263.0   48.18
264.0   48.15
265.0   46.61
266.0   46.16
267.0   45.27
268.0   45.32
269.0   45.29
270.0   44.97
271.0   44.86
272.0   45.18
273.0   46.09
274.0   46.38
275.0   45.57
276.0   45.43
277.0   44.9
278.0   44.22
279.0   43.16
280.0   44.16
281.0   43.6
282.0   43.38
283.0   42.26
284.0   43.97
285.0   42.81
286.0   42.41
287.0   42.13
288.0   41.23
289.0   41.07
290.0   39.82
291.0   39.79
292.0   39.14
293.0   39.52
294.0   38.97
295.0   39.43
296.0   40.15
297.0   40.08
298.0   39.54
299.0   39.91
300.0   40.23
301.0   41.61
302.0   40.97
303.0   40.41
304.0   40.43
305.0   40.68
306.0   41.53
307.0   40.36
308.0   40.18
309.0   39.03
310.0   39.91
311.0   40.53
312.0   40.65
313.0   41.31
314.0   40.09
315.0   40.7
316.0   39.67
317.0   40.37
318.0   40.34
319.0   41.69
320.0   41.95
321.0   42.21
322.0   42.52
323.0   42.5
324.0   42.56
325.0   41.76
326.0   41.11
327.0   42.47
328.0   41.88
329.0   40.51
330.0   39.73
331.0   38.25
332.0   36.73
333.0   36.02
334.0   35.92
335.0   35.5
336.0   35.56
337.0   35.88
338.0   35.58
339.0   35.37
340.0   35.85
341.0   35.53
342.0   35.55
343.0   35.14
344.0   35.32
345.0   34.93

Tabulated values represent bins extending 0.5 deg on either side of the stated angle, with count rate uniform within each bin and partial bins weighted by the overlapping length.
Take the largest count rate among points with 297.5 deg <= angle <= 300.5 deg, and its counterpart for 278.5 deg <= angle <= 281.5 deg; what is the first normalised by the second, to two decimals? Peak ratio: 0.91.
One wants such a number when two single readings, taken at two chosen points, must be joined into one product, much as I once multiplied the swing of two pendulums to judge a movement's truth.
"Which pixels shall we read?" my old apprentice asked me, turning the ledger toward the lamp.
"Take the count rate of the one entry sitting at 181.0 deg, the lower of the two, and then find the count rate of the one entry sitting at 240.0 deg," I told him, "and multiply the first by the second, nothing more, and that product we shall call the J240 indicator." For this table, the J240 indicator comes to 1877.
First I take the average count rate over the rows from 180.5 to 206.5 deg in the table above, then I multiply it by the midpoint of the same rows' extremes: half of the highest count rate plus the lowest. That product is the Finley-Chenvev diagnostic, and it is 2025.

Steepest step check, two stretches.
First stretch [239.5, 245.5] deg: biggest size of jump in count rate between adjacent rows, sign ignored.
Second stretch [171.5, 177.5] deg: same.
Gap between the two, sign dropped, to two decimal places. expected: 0.88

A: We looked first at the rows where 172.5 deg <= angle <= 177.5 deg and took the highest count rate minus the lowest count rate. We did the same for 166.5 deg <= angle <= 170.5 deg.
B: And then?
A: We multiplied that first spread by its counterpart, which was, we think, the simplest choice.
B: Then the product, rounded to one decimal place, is 1.1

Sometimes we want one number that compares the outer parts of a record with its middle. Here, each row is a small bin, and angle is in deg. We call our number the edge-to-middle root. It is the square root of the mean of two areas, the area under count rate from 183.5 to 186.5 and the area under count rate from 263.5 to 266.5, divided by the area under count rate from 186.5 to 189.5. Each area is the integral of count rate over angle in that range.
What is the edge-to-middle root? 0.99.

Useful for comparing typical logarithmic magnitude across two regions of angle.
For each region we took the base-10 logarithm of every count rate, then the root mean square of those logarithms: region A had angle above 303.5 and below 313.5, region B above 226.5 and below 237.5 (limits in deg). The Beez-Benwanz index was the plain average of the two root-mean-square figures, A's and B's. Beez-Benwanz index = 1.50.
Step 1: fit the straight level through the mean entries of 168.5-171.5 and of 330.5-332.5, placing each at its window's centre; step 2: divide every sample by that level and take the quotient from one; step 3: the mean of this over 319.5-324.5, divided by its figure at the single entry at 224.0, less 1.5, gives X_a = -1.7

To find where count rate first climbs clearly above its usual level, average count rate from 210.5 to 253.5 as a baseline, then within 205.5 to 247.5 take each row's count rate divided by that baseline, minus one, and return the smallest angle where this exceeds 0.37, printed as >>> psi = 242.0 deg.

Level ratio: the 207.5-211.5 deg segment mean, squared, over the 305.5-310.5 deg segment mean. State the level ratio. 25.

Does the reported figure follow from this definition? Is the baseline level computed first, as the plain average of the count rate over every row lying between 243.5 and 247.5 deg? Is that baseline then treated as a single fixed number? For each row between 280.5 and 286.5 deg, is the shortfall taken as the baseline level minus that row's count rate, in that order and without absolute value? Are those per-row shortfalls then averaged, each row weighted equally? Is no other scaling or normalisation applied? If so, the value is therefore 1.5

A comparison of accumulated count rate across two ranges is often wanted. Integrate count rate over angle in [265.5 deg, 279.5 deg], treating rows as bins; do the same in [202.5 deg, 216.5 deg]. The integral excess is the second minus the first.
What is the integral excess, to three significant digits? -204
